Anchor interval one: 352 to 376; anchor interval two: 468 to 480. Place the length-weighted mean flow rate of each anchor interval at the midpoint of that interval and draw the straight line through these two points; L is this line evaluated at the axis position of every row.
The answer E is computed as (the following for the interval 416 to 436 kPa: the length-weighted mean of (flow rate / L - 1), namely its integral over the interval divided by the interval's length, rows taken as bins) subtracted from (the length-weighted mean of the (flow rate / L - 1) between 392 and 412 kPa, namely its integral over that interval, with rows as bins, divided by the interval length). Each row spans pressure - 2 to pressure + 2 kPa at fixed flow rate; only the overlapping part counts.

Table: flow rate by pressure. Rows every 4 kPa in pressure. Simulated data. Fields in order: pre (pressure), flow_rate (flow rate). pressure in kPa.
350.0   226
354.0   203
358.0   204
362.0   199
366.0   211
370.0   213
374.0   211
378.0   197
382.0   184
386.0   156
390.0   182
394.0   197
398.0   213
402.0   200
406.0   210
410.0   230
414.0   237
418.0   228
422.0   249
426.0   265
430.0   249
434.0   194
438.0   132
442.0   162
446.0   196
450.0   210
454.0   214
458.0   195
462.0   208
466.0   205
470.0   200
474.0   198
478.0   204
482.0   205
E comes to -0.14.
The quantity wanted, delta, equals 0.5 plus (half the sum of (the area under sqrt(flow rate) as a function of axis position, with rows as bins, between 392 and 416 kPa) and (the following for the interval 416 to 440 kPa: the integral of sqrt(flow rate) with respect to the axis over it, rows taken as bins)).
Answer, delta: 353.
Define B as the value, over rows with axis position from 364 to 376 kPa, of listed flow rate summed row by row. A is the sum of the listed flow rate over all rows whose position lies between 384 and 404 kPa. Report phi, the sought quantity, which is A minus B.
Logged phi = 313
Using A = 948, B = 635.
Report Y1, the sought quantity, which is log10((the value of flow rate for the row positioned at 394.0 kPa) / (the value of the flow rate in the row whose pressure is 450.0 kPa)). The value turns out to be -0.03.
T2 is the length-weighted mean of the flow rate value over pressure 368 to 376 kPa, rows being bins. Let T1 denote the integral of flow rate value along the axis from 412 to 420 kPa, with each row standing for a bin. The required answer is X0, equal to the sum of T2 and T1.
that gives 2072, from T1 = 1860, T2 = 212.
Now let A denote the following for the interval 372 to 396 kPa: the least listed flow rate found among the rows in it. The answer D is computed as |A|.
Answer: 156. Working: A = 156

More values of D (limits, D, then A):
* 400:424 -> 200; 200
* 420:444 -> 132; 132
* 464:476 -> 198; 198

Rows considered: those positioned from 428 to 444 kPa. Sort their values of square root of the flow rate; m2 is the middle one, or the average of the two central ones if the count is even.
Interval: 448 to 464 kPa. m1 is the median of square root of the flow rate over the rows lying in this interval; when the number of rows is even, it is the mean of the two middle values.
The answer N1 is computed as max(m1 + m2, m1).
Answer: 27.8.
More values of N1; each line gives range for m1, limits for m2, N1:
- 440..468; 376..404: 28.4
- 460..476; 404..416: 29.4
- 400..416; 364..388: 29.1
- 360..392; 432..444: 26.8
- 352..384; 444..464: 28.7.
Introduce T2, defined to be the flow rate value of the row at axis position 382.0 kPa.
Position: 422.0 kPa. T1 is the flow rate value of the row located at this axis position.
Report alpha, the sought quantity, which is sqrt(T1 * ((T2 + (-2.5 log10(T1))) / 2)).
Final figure 149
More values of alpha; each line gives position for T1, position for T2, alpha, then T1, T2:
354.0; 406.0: 144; 203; 210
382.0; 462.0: 136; 184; 208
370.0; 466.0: 146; 213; 205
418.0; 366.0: 153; 228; 211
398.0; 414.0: 157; 213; 237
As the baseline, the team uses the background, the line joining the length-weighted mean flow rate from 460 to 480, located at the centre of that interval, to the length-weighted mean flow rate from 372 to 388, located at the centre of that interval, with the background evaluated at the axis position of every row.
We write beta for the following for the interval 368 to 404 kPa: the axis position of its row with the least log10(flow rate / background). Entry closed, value 386.0 kPa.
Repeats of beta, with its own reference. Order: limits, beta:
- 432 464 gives 438.0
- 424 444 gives 438.0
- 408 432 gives 418.0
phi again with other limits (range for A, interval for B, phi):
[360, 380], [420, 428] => 517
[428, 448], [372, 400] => -407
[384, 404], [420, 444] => -303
